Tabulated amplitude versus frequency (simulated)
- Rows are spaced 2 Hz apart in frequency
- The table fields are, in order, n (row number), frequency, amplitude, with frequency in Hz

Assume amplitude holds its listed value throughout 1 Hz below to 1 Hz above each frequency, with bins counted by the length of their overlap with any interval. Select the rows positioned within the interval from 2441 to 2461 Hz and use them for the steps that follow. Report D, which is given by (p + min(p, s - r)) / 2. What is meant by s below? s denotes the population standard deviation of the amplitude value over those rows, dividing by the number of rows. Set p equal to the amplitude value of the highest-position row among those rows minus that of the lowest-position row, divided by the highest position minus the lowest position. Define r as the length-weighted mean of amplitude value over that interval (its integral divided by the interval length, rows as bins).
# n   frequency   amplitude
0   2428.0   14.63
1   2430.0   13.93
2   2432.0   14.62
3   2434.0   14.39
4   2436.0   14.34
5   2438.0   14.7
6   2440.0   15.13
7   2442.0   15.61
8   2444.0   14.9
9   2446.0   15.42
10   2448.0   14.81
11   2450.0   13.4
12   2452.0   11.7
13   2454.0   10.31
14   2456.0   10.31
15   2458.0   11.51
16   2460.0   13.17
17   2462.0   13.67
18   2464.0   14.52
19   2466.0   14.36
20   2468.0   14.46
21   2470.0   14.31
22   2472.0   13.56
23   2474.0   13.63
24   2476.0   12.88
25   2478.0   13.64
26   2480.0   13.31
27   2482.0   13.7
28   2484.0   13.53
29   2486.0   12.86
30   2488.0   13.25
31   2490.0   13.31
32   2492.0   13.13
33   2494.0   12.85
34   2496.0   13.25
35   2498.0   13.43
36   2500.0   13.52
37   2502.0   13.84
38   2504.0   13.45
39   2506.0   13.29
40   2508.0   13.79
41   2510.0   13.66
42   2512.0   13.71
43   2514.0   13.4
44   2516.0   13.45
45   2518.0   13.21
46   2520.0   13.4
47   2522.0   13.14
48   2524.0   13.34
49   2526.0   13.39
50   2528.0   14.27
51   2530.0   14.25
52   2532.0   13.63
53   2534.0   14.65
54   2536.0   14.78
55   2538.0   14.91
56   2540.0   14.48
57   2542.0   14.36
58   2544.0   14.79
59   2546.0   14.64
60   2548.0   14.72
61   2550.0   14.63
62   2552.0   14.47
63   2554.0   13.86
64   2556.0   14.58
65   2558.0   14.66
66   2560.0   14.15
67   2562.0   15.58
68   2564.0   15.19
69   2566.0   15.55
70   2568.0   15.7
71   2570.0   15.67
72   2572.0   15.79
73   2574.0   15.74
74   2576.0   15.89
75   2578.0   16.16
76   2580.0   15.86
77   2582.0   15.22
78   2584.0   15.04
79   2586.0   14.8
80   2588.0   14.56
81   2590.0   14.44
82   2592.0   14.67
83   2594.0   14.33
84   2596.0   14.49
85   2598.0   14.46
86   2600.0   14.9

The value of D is -5.65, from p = -0.136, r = 13.1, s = 1.9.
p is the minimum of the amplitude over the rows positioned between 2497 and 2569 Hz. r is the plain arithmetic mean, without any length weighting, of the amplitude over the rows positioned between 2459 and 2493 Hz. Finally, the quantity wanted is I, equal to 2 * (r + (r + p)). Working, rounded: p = 13.14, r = 13.61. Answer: 80.7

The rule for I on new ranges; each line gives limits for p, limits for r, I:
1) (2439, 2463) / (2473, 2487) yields 74.1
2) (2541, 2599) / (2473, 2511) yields 81.3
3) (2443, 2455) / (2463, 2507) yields 74.8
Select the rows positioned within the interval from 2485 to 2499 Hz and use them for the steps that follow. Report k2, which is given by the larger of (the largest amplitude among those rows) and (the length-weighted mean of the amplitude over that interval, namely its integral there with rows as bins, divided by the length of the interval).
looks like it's 13.4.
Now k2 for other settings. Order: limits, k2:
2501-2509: 13.8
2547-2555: 14.7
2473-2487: 13.7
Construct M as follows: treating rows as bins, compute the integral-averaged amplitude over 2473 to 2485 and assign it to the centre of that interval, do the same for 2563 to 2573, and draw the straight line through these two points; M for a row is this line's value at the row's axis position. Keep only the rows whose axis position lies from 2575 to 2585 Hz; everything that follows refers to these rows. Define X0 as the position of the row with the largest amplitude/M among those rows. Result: 2578.0 Hz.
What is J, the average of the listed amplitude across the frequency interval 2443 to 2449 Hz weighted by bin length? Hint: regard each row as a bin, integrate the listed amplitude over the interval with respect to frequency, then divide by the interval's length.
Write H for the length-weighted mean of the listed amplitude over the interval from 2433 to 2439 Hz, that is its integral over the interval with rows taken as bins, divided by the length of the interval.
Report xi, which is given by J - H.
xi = 1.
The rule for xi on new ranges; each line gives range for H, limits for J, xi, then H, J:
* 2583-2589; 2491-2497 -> -2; 14.8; 13.1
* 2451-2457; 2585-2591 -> 4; 10.8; 14.6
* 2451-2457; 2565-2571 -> 5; 10.8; 15.6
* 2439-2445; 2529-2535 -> -1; 15.2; 14.2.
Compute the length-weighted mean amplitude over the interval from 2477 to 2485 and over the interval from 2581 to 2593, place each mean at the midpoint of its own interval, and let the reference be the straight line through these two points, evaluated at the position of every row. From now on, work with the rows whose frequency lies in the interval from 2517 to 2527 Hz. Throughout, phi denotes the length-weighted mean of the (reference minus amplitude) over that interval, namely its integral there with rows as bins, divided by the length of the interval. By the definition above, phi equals 0.7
